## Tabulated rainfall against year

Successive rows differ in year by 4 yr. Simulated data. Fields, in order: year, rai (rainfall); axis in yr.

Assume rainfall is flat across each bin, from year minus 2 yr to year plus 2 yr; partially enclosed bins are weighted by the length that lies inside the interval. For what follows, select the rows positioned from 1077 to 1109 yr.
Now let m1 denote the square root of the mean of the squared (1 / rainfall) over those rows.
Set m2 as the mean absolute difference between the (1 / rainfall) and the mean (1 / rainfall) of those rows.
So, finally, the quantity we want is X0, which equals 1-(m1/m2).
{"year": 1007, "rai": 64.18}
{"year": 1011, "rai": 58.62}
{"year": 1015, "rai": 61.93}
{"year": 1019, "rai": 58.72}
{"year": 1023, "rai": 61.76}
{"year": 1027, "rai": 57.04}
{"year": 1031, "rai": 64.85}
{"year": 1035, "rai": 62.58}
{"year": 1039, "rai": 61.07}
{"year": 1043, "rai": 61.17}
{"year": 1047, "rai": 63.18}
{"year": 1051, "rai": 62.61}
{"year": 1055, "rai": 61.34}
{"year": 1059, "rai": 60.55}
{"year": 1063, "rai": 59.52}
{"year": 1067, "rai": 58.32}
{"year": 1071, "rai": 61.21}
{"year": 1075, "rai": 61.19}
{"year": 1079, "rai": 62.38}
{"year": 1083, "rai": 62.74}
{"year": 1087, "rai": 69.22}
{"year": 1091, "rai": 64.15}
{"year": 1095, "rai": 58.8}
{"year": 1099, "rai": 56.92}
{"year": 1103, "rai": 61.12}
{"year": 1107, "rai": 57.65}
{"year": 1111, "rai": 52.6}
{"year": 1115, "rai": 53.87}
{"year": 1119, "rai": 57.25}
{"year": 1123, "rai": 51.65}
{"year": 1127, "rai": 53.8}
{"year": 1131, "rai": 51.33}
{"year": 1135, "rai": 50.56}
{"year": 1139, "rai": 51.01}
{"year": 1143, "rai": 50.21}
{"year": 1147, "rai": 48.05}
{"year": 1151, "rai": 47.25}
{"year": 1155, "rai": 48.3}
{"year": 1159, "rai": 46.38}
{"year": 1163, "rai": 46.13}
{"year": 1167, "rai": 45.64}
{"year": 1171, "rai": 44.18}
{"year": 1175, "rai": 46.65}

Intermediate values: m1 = 0.0163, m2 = 0.0008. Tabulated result -20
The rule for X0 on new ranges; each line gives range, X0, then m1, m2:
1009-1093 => -33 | 0.0163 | 0.0005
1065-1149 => -11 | 0.0178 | 0.0015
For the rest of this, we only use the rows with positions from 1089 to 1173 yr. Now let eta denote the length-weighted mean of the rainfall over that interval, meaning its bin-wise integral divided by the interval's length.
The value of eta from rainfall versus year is 52.2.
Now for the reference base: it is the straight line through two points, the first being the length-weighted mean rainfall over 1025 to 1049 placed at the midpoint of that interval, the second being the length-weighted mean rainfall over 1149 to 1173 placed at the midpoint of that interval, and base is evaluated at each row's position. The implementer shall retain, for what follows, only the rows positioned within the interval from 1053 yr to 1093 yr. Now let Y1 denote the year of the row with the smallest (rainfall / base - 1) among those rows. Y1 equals 1067 yr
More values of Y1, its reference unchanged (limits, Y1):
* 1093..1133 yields 1111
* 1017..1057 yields 1027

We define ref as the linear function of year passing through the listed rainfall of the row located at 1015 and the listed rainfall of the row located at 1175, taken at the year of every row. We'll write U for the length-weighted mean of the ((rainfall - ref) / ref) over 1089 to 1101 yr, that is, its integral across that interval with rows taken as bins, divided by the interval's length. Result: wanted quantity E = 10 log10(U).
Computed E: -9.8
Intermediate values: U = 0.10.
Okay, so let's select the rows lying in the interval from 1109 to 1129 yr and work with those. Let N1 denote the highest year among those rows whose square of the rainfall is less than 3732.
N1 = 1127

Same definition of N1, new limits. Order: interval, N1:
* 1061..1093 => 1067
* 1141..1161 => 1159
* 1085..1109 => 1107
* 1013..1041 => 1039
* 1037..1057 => 1039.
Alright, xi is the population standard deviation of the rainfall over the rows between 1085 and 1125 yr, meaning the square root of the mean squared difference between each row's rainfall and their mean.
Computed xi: 5.1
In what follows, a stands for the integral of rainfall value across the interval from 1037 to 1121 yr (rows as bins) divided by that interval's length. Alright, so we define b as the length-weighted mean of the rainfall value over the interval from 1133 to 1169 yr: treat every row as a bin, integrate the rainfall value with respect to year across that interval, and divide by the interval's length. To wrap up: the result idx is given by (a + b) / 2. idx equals 54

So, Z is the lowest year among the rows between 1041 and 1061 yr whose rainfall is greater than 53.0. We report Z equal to 1043 yr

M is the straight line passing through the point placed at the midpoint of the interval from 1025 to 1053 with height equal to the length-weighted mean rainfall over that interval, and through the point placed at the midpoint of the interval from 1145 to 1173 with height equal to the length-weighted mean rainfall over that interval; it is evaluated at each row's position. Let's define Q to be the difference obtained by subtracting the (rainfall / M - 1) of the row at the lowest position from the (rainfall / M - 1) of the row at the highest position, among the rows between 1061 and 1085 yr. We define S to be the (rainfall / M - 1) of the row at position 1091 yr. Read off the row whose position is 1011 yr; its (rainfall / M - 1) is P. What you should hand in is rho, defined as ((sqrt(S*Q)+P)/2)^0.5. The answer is 0.12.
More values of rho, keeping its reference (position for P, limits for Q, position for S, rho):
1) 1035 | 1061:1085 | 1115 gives 0.18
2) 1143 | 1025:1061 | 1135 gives 0.20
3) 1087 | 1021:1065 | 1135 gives 0.37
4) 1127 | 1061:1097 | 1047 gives 0.24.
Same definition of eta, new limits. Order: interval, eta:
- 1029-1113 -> 61.1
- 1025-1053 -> 61.8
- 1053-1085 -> 60.9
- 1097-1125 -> 55.9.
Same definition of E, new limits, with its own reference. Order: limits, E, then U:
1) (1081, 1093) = -7.3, 0.19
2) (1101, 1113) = -11.3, 0.07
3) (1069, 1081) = -10.2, 0.10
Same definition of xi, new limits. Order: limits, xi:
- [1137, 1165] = 1.7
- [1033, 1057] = 0.8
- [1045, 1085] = 1.5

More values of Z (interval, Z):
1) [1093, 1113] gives 1095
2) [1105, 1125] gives 1107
